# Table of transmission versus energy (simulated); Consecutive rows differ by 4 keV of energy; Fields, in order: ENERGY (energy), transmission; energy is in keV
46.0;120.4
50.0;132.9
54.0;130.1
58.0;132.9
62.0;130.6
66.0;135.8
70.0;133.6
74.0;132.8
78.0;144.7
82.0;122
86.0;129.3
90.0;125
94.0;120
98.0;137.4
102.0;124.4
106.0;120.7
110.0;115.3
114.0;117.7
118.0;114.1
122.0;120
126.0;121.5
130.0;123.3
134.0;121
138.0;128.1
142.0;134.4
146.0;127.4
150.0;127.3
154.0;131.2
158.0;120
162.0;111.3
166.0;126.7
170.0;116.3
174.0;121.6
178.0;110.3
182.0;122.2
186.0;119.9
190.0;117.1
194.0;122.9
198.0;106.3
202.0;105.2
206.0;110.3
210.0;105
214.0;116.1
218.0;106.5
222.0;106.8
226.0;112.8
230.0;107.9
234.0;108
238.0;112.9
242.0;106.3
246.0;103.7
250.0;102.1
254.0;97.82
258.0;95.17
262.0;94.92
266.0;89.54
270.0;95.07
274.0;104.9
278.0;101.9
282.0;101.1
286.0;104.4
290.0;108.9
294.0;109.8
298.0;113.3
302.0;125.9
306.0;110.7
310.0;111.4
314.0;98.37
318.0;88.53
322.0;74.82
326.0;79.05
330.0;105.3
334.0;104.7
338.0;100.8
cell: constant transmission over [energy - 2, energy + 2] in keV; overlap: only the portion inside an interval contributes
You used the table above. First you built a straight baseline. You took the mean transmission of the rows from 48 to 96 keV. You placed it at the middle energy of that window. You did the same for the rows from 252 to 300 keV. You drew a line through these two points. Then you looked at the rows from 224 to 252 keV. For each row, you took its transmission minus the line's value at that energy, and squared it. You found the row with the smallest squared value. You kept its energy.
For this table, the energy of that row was 242.0 keV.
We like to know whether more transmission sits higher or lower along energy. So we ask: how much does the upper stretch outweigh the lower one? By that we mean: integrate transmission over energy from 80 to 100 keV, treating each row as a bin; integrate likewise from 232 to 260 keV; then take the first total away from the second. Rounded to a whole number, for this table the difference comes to 369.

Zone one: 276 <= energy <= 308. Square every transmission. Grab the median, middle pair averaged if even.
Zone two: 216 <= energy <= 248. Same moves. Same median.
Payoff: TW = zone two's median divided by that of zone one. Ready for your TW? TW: 1.0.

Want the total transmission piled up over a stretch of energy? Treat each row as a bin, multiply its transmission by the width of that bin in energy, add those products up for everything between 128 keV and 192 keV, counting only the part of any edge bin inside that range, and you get 7832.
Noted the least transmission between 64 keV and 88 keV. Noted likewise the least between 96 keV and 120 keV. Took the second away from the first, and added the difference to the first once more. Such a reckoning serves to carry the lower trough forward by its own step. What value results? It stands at 130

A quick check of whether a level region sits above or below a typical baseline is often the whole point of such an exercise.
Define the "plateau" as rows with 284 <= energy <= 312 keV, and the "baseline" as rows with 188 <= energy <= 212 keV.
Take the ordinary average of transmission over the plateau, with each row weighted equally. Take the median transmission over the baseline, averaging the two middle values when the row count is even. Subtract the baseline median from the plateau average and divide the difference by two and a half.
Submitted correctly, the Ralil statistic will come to 1.5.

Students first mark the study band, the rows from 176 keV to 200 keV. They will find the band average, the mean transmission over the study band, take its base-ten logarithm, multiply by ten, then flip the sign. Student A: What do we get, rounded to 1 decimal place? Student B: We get -20.7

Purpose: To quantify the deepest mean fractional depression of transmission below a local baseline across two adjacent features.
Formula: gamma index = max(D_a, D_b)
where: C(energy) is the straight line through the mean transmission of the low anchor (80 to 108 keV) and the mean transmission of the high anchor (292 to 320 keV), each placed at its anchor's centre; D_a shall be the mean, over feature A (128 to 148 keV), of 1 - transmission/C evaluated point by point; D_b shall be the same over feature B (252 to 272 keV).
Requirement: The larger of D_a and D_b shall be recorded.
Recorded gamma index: 0.16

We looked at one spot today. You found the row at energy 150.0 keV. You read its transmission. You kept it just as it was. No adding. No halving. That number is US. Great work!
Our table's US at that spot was 127.3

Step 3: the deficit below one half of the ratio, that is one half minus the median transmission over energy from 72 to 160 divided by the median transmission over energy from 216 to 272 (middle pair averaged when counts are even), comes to -0.68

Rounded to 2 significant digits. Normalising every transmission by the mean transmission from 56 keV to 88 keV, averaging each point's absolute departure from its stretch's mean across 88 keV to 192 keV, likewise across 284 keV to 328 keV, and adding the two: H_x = 0.13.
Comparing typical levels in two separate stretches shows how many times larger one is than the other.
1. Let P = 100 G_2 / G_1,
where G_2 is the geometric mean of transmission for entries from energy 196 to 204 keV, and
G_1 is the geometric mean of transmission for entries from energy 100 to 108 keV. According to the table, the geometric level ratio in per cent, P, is 86.3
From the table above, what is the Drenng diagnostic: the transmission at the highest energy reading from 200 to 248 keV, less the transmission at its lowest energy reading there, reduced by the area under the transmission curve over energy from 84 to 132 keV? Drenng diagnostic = -5876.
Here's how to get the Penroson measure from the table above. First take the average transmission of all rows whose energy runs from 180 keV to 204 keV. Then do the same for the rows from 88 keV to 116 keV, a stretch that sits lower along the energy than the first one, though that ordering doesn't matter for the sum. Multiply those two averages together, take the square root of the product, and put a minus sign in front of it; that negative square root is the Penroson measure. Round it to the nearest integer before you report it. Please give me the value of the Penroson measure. -119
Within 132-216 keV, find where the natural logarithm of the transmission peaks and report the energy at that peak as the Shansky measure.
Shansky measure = 142.0 keV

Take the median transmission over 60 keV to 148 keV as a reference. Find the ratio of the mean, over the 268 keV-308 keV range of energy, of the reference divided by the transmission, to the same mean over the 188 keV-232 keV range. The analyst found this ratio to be 1.03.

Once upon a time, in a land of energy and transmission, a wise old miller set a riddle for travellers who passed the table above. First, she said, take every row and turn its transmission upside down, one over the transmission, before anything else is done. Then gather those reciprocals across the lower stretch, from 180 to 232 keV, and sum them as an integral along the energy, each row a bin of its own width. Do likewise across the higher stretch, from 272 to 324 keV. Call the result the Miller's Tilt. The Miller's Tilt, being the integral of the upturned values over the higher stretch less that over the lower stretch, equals 0.042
